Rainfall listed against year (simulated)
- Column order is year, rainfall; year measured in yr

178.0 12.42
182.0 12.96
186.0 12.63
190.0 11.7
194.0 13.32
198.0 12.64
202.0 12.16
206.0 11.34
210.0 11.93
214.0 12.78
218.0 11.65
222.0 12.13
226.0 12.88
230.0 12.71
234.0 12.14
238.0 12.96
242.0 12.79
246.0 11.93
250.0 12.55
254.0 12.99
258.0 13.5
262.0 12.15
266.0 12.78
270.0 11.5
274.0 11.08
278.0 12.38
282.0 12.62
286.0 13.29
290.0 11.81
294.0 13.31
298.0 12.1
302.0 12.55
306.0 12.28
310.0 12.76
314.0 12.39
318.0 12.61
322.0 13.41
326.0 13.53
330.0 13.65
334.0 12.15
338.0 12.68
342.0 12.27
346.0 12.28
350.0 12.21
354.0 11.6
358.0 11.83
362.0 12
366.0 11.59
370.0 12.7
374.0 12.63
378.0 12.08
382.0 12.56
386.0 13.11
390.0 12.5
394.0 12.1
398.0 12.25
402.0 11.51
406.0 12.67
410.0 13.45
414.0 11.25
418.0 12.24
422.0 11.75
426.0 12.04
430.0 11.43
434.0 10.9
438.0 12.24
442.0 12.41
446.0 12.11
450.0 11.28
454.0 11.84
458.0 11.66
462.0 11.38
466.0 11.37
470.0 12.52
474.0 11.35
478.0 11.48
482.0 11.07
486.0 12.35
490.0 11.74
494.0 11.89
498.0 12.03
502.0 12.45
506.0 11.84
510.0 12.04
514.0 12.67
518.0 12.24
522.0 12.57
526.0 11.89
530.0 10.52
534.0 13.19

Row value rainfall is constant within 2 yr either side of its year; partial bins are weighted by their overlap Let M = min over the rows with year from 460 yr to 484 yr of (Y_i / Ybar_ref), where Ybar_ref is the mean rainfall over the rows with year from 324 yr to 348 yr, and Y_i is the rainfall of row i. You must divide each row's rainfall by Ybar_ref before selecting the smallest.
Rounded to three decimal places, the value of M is 0.868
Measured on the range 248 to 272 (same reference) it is 0.901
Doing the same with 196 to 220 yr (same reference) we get 0.889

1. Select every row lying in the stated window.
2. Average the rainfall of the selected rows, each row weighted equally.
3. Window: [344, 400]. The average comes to 12.2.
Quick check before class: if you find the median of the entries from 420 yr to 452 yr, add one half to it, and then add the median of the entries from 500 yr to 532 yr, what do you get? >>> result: 24.5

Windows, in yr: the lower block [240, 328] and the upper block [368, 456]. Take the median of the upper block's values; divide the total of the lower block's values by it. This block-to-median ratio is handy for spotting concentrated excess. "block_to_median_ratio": 22.7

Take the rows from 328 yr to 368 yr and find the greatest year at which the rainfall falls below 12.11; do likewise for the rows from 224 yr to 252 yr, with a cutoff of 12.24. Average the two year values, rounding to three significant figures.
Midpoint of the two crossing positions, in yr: 306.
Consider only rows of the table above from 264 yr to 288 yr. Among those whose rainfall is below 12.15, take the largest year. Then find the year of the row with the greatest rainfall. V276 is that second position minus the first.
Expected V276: 12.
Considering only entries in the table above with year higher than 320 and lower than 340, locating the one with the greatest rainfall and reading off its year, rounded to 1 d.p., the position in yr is 330.0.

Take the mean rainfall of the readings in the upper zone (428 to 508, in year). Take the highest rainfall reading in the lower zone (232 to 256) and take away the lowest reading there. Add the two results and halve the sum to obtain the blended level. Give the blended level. 6.4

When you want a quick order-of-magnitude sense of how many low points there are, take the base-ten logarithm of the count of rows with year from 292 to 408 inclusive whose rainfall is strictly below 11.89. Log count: 0.6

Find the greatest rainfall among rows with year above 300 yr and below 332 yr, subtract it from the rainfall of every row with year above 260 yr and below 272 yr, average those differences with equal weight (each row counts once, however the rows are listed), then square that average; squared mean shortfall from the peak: 2.3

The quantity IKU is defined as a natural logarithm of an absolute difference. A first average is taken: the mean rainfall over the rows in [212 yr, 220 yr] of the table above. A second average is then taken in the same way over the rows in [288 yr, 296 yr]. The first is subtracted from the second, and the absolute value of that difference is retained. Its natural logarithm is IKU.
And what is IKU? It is -1.1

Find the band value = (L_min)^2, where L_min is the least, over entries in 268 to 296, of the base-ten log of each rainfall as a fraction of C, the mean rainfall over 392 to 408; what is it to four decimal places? 0.0016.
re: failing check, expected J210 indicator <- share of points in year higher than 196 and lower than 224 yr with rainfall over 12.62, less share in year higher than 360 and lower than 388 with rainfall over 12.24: -0.29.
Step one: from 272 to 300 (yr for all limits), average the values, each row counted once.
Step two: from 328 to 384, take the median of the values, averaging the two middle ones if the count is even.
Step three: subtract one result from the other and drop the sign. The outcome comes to 0.13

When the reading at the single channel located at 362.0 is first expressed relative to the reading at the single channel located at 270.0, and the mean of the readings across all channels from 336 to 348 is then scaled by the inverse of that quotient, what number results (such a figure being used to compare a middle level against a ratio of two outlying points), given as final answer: 11.9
